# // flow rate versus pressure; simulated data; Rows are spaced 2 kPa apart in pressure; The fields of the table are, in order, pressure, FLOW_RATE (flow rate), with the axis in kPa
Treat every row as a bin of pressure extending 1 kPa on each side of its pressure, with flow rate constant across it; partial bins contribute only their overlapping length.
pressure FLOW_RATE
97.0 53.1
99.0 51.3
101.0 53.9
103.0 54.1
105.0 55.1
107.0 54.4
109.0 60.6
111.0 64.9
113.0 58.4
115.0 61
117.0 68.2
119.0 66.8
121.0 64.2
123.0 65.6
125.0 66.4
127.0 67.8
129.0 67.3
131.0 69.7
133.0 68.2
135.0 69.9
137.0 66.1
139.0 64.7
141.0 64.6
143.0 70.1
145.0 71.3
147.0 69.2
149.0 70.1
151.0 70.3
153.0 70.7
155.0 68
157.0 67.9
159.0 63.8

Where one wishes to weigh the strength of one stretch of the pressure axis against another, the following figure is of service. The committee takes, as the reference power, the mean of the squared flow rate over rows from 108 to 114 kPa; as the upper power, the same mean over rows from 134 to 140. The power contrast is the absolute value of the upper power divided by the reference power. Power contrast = 1.19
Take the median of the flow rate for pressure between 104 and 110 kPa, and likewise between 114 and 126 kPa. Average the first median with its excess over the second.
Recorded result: 22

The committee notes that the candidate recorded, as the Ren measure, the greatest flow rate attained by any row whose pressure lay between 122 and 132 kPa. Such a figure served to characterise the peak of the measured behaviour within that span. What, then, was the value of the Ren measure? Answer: 69.7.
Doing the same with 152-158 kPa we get 70.7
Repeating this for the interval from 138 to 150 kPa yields 71.3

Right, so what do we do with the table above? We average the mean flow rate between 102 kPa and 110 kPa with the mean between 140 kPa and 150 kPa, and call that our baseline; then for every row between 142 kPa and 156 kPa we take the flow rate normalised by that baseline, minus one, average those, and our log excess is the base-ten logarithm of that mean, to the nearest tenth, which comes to -0.9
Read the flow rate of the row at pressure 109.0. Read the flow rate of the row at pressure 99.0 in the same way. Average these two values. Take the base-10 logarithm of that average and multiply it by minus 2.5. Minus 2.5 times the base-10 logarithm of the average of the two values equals -4.37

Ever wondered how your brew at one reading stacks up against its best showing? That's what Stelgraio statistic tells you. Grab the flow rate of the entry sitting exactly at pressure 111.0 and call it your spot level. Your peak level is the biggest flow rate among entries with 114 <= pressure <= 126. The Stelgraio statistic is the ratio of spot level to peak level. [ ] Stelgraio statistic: 0.95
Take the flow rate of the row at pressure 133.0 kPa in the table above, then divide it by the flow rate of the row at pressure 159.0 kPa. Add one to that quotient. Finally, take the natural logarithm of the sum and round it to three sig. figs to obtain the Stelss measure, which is 0.727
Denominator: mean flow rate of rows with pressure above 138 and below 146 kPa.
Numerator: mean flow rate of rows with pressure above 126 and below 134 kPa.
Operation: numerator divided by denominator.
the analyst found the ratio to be 1.01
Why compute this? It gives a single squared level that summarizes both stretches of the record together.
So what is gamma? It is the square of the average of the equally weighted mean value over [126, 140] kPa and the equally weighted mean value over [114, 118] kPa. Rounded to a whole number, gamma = 4374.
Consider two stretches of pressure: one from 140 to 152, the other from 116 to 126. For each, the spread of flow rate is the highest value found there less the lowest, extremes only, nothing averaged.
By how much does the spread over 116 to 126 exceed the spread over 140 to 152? -3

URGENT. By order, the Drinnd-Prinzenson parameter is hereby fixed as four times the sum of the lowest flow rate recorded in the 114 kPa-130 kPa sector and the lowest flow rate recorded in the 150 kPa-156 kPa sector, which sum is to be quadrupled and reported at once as 516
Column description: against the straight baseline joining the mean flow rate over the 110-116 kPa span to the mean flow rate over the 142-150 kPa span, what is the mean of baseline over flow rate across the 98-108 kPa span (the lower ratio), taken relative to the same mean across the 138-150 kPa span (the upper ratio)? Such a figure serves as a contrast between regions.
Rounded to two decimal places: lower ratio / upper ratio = 1.07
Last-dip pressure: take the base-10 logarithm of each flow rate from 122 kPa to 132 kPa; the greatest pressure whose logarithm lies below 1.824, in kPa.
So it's 125.0 kPa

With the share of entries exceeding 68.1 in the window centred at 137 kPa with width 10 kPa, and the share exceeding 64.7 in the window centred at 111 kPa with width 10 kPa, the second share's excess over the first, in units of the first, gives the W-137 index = -0.5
